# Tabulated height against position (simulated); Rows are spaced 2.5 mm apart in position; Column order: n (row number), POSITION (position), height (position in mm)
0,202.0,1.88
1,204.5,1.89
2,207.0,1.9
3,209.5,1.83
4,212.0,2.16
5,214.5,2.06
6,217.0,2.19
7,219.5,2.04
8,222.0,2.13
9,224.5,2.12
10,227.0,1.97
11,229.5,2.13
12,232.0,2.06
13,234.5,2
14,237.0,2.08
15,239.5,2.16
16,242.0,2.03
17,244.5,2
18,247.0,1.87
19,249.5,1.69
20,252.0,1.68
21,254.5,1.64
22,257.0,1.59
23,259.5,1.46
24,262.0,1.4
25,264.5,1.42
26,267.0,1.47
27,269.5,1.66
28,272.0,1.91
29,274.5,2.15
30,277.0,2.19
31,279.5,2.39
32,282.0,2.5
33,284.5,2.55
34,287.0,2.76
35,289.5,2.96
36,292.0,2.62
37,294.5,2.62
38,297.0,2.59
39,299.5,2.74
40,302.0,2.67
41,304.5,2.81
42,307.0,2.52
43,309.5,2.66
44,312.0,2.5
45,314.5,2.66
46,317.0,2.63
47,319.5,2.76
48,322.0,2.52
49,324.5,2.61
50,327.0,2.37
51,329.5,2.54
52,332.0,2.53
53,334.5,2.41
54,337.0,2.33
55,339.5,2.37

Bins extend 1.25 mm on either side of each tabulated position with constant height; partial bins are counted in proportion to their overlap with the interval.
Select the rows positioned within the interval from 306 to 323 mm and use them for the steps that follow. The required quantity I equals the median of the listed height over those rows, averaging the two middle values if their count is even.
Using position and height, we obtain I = 2.6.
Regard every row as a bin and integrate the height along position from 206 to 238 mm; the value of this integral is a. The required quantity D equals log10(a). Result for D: 1.82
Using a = 66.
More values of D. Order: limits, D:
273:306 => 1.93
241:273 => 1.73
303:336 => 1.93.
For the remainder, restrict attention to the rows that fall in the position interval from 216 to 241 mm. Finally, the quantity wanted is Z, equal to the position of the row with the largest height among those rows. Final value 217.0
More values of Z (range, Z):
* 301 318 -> 304.5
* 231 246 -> 239.5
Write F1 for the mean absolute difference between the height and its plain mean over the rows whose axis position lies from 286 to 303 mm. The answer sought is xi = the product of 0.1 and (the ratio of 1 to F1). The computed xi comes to 1.05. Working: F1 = 0.10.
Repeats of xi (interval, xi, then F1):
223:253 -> 0.83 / 0.12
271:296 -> 0.41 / 0.24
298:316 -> 1.24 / 0.08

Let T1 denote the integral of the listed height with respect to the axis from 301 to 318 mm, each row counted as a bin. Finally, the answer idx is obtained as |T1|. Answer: 45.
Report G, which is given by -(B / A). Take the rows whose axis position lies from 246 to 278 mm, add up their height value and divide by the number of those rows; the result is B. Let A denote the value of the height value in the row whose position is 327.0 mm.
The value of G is -0.72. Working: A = 2.37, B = 1.7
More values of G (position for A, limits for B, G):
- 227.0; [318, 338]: -1.27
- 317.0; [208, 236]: -0.78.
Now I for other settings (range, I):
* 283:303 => 2.6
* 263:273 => 1.6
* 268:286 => 2.2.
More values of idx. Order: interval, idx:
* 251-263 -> 19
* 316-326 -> 26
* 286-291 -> 14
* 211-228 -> 36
